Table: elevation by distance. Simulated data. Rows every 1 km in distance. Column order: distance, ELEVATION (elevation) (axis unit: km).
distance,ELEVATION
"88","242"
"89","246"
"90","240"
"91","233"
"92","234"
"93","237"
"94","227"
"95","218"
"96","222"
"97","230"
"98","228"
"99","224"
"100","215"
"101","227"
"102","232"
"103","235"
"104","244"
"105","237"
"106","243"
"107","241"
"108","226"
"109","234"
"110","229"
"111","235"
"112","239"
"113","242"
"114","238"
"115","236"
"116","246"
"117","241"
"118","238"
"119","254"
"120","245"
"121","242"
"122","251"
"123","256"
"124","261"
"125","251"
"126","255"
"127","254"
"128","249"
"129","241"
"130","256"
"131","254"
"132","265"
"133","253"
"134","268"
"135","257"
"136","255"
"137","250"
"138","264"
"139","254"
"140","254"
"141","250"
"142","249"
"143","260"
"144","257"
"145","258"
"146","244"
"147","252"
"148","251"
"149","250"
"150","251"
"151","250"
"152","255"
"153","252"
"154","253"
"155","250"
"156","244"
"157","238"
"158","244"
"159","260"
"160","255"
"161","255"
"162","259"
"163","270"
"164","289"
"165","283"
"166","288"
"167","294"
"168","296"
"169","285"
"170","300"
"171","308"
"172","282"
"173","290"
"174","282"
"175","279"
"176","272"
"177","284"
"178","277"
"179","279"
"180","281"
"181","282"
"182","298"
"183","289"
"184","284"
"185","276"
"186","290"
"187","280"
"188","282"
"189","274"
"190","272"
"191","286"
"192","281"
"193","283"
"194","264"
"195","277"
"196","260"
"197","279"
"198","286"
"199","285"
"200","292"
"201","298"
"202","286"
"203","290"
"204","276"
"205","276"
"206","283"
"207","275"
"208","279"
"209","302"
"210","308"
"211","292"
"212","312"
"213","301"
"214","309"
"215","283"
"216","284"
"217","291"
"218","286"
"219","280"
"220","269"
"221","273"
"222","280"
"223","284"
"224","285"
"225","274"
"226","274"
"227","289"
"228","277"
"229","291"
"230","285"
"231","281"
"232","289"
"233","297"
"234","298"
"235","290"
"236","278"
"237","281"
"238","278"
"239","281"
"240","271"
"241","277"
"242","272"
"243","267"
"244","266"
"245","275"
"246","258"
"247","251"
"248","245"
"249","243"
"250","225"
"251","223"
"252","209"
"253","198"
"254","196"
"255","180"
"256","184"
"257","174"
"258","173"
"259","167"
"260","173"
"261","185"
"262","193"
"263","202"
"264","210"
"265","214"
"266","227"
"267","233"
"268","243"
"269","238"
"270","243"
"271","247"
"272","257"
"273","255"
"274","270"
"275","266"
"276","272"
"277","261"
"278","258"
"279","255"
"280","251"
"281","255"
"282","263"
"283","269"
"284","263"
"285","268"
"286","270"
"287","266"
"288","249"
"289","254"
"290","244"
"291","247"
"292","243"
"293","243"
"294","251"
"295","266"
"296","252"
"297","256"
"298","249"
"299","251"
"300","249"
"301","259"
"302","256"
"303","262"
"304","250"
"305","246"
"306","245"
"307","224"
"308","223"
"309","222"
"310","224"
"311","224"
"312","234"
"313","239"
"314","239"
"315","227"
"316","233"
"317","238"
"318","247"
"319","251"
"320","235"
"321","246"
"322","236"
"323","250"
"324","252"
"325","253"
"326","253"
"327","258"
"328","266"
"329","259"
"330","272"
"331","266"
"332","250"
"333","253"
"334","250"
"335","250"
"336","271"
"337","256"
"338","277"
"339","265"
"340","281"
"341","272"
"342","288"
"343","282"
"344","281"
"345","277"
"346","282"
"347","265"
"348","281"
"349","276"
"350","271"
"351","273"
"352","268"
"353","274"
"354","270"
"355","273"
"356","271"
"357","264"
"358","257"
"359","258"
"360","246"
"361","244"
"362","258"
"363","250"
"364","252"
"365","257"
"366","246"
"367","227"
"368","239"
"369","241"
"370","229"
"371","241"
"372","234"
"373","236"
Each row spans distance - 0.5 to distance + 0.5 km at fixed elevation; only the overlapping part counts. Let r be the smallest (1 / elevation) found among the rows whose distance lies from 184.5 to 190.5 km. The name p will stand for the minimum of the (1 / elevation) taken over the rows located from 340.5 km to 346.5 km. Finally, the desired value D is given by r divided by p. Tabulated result 0.99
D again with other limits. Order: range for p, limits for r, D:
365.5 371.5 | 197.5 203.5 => 0.83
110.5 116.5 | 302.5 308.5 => 0.94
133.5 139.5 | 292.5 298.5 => 1.01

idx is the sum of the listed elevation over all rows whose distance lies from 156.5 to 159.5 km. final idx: 742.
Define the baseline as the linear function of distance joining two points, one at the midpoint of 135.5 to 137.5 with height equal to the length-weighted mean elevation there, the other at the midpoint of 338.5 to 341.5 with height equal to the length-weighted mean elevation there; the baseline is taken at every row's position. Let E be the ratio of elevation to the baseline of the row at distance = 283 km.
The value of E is 1.01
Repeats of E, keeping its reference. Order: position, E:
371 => 0.87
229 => 1.11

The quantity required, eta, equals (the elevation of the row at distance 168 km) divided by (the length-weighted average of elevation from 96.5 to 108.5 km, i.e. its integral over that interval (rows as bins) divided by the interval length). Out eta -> 1.28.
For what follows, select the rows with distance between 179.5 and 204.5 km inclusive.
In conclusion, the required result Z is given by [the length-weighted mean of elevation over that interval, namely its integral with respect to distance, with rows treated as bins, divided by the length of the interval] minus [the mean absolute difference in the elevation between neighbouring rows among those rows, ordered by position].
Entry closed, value 273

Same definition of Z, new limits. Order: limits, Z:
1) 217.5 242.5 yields 275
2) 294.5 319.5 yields 237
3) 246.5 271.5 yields 203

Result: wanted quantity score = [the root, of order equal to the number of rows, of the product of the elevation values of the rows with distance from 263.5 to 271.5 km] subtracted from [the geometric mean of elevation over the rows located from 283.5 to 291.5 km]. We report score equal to 26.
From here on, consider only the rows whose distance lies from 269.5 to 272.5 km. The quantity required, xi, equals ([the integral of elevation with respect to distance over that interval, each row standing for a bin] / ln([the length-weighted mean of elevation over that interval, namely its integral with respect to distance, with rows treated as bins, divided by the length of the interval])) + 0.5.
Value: 136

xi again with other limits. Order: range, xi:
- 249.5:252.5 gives 122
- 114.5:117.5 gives 132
